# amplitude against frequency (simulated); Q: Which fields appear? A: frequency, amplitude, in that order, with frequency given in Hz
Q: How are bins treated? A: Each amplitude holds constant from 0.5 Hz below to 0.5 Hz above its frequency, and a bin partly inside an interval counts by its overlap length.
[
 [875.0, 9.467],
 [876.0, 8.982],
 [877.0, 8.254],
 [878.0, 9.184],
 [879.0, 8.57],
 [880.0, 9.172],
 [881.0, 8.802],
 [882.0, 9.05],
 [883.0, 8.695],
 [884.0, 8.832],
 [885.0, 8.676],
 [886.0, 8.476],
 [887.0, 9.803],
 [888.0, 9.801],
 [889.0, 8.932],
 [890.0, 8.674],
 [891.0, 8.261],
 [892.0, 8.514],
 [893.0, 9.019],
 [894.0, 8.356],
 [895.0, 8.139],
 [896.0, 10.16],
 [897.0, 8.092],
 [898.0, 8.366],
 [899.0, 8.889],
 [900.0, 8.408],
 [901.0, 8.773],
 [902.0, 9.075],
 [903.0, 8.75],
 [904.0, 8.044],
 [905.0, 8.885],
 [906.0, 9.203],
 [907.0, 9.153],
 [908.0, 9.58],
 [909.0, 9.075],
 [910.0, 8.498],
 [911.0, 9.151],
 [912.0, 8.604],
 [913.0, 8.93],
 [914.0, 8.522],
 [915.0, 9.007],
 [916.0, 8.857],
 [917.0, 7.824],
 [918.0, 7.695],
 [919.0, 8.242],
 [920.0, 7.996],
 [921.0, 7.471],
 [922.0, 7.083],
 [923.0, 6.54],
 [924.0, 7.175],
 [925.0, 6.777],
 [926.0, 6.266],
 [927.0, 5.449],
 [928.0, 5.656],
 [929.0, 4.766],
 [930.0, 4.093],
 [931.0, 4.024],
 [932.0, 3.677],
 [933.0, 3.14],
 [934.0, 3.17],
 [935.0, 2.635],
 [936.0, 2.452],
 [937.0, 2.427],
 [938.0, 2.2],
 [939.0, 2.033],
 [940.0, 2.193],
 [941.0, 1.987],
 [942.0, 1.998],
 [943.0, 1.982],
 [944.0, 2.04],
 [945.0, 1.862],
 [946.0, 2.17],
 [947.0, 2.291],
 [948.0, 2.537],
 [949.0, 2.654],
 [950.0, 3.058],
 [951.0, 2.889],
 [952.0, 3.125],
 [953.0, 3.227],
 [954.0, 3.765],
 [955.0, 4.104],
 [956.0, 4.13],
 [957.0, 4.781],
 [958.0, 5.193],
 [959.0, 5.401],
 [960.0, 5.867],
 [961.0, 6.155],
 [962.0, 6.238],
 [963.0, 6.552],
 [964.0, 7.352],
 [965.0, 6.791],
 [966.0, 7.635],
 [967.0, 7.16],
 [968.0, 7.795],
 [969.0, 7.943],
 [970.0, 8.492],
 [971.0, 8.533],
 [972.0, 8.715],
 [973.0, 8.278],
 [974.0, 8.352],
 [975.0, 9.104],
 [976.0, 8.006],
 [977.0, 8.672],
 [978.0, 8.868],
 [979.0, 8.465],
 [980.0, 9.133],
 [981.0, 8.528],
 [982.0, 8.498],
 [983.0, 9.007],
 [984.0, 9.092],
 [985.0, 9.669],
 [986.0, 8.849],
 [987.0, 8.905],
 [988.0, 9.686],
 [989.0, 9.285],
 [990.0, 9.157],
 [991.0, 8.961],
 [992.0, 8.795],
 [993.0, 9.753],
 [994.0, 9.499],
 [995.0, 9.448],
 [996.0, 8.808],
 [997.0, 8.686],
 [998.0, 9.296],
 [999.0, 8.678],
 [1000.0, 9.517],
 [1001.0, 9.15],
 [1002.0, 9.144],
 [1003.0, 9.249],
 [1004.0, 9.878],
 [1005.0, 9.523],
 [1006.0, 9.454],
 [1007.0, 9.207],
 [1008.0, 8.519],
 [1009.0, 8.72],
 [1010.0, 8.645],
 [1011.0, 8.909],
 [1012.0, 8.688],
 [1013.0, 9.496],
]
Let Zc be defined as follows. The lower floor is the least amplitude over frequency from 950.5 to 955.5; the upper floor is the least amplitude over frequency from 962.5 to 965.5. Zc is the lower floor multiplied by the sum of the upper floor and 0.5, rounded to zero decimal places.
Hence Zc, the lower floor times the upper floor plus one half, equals 20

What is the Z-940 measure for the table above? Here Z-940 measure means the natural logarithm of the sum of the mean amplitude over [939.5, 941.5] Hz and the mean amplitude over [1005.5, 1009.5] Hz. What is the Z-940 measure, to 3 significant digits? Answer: 2.40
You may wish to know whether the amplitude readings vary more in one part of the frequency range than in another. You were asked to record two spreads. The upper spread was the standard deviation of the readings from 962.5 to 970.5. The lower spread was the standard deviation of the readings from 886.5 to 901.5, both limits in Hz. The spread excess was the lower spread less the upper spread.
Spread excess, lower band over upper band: 0.0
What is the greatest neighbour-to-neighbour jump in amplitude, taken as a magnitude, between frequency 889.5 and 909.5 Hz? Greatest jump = 2.1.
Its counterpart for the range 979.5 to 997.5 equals 1.0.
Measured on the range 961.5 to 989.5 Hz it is 1.1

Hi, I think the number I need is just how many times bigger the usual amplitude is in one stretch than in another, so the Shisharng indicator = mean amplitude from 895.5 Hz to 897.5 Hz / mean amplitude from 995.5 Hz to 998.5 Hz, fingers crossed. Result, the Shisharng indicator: 1.0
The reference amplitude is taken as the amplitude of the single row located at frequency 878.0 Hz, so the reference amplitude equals 9.184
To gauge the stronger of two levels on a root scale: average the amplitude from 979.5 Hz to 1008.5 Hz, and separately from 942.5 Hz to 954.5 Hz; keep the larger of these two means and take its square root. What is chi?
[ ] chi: 3.03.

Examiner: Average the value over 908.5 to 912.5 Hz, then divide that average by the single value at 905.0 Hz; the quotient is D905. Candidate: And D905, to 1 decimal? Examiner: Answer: 1.0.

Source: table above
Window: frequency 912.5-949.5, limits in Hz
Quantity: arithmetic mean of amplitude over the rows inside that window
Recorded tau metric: 5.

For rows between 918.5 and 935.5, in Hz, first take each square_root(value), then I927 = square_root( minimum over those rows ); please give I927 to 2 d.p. 1.27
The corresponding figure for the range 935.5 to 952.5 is 1.17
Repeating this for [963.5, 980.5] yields 1.61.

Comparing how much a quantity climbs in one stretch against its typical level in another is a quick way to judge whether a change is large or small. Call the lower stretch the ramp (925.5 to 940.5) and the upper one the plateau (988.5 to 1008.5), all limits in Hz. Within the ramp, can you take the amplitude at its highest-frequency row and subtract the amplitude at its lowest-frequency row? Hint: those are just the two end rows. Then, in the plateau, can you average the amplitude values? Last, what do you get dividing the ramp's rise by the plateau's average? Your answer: -0.44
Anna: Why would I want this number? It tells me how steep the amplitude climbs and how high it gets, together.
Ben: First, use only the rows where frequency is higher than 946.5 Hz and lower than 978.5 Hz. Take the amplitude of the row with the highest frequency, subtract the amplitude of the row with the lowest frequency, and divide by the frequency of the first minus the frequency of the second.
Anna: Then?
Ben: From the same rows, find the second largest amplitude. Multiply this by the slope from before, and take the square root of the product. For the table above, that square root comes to 1.4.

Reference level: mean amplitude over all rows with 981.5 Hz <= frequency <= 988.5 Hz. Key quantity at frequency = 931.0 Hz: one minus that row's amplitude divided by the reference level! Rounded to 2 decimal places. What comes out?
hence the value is 0.56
